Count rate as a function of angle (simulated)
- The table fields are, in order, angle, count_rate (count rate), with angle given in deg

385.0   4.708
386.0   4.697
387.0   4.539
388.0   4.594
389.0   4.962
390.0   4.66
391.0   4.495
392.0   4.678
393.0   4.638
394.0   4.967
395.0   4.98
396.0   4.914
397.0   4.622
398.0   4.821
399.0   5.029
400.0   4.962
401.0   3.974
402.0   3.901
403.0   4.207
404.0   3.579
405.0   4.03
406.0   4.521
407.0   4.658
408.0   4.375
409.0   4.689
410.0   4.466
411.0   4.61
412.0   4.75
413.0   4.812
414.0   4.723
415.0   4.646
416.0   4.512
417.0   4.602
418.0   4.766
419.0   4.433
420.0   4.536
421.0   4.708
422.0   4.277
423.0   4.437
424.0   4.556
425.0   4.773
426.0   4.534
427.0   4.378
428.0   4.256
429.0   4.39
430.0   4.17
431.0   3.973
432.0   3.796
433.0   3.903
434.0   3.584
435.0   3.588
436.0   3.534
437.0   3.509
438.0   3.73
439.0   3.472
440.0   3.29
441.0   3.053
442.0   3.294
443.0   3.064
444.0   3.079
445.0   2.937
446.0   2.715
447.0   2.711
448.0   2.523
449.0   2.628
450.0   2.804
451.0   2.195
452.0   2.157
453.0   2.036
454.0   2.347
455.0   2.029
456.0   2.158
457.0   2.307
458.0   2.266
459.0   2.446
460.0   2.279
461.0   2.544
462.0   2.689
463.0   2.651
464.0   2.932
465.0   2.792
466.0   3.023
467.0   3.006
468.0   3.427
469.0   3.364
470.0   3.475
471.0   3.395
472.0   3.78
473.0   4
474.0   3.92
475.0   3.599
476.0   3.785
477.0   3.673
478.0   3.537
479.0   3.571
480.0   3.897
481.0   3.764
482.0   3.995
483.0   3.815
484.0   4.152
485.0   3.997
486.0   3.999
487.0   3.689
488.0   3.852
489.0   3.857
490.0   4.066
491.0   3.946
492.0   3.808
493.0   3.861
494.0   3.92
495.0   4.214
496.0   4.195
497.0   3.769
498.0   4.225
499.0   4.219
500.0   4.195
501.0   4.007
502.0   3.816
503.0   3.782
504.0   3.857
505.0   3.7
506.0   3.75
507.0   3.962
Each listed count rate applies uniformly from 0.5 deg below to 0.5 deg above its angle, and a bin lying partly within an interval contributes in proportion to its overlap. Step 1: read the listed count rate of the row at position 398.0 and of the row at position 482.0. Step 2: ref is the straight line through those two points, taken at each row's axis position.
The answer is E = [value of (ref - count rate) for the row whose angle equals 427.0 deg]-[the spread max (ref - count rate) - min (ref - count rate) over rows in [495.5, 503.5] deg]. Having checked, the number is -0.31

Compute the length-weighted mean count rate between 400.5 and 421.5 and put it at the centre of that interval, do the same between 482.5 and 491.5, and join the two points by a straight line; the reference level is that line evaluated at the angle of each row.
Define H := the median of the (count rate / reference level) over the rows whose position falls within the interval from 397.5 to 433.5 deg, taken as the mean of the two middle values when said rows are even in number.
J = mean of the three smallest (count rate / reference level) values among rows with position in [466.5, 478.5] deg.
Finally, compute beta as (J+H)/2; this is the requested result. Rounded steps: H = 1.018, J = 0.80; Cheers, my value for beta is 0.91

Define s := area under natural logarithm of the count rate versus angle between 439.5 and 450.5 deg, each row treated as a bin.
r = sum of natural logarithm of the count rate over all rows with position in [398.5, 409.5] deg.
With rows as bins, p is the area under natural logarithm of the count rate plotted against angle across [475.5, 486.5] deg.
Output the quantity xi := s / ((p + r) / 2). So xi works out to 0.8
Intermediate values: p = 14.8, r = 16.1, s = 11.7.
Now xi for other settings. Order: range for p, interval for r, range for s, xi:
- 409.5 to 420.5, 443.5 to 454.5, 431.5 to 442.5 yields 1.0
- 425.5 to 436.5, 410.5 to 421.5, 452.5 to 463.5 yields 0.6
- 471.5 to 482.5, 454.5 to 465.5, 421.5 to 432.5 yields 1.3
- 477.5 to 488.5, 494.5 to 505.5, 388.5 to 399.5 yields 1.1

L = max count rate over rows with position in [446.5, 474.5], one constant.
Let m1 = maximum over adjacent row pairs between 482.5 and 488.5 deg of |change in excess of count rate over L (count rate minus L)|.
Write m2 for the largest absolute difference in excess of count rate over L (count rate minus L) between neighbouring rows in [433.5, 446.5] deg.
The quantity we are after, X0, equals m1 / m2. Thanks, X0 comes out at 1.3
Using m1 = 0.34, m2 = 0.26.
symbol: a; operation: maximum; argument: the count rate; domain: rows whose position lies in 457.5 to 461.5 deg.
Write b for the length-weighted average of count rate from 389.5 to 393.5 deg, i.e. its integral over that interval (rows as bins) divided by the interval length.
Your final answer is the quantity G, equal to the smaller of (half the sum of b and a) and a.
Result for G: 2.54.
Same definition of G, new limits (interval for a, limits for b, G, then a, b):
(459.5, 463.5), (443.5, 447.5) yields 2.69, 2.689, 2.9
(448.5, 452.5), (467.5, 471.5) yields 2.80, 2.804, 3.4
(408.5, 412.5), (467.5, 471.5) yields 4.08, 4.75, 3.4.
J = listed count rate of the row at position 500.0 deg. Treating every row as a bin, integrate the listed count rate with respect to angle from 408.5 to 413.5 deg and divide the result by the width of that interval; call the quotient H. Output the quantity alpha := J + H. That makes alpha 8.9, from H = 4.7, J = 4.195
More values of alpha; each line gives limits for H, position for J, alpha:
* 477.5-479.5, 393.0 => 8.2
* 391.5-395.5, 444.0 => 7.9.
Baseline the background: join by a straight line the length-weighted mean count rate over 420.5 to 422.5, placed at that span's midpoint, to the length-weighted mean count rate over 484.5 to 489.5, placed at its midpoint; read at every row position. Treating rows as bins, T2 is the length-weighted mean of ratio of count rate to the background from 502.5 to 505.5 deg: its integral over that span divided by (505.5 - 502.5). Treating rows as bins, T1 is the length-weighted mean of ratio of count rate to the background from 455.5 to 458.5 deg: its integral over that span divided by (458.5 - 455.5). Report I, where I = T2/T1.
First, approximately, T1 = 0.54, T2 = 1.02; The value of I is 1.88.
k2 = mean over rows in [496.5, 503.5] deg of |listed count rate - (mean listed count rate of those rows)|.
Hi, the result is 0.182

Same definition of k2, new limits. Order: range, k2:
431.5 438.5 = 0.125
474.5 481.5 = 0.108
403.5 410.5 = 0.301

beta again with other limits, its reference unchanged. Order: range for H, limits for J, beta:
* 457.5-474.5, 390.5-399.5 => 0.87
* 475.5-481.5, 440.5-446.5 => 0.81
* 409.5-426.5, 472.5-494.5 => 0.97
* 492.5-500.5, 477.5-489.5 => 1.00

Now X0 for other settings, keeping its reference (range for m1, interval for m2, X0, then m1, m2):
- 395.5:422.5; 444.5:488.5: 1.6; 0.99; 0.61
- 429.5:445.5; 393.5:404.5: 0.3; 0.32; 0.99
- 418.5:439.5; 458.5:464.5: 1.5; 0.43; 0.28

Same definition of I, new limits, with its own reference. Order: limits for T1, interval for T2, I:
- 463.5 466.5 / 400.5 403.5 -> 1.21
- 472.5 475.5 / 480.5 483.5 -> 1.02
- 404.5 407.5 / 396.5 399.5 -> 1.08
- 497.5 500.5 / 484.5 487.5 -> 0.90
